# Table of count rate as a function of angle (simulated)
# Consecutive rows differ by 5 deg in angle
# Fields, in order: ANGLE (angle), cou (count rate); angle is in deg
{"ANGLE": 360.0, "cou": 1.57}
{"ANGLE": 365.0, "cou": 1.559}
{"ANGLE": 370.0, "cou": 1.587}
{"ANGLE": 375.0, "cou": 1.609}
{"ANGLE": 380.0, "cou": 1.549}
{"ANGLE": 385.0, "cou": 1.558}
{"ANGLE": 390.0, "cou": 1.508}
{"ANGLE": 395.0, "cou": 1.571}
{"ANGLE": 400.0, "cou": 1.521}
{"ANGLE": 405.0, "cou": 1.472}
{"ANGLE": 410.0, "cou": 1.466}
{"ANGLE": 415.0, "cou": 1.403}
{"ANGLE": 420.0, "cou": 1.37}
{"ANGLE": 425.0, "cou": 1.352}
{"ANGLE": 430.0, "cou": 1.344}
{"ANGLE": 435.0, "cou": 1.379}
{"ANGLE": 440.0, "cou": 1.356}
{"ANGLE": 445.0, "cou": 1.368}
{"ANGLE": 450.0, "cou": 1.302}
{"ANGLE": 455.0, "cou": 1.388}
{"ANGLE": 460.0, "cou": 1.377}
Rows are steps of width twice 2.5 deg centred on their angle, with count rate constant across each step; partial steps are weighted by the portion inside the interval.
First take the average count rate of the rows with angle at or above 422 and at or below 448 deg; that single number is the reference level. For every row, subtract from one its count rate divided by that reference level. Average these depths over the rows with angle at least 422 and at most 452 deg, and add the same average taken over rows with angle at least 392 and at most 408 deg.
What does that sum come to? -0.112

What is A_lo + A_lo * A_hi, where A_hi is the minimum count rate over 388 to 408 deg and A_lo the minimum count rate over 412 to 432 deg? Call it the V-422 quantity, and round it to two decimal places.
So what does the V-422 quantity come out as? 3.32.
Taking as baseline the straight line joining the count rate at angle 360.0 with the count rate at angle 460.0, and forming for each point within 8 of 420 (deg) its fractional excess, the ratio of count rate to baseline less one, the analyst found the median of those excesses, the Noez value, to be -0.058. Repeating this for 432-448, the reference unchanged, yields -0.032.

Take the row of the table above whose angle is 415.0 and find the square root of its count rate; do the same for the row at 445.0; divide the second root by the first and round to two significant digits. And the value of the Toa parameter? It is 0.99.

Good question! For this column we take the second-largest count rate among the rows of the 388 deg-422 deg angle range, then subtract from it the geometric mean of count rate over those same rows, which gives 0.049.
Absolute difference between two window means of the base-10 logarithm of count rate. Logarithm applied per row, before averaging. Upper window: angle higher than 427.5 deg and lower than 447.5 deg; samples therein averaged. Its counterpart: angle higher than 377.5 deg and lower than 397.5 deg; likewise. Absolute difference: 0.055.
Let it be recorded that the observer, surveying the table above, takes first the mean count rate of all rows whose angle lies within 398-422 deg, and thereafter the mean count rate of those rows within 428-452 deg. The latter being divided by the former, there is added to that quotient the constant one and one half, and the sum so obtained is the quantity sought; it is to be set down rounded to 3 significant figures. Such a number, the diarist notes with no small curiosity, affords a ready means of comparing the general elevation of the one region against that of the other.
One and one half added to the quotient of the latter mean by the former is 2.43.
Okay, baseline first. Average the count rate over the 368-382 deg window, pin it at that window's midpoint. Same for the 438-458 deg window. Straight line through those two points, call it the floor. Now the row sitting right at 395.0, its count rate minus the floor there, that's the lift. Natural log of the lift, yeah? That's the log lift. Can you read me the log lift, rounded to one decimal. -3.0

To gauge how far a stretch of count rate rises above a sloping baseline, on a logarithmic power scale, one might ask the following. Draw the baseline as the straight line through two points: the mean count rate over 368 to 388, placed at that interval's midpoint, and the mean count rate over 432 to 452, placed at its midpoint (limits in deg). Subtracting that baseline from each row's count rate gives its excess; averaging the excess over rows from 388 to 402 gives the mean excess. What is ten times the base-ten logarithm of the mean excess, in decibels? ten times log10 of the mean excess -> -17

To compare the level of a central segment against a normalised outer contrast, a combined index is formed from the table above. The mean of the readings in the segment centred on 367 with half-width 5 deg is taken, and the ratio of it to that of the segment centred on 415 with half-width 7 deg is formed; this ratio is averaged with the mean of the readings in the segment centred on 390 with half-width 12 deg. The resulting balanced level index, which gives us 1.33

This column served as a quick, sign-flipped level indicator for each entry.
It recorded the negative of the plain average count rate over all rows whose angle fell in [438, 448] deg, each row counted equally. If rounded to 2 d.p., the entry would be -1.36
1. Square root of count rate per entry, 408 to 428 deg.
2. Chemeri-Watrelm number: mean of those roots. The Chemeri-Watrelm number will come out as 1.18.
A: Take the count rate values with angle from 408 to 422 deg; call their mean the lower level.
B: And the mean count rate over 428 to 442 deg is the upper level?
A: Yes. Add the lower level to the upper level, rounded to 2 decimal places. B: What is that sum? 2.77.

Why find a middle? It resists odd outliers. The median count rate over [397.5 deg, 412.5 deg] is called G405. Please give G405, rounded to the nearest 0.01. 1.47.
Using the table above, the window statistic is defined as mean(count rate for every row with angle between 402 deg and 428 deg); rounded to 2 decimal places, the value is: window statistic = 1.41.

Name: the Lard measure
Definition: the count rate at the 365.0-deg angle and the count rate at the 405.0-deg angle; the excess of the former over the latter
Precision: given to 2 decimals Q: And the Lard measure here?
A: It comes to 0.09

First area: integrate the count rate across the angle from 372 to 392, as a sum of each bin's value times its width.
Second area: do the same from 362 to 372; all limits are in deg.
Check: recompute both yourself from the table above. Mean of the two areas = 23.4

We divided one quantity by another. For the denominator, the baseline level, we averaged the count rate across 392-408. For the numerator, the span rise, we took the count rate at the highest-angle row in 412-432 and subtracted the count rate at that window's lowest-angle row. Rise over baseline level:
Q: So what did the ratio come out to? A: -0.04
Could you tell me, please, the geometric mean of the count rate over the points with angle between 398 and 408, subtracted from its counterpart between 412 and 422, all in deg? -0.11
